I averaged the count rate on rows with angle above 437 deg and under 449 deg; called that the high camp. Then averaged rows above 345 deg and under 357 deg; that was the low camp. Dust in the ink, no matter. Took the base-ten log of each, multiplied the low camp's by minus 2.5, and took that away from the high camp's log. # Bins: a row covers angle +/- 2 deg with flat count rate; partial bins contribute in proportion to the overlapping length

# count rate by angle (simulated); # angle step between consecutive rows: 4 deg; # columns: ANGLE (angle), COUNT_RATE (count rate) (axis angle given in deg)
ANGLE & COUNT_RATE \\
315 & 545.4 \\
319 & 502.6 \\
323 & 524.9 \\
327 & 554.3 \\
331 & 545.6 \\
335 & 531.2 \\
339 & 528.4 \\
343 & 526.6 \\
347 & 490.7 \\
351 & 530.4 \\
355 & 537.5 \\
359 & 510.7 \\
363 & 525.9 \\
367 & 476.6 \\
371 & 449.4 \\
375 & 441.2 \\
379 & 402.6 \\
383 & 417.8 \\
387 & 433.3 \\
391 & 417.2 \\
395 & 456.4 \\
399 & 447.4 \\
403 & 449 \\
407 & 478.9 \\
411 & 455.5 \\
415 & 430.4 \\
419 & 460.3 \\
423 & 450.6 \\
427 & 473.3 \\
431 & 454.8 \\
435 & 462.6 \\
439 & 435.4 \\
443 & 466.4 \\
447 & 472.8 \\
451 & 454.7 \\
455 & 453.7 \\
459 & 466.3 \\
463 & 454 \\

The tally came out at 9.45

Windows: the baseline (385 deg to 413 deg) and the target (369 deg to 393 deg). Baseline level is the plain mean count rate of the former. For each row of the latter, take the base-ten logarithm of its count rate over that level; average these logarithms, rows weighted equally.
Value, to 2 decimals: -0.02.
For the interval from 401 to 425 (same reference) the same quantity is 0.01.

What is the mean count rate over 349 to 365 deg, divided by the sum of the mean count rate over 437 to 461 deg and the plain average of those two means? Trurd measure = 0.554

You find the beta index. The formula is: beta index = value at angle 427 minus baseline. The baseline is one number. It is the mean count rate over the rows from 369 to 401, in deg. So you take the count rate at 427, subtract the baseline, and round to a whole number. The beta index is 40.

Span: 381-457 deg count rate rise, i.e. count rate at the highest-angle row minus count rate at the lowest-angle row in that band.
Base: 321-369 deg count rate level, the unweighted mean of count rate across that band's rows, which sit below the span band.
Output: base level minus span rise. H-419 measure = 488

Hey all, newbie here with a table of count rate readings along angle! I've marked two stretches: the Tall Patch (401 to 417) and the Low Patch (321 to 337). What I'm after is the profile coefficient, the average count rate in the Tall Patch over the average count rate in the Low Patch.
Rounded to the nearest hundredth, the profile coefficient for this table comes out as 0.84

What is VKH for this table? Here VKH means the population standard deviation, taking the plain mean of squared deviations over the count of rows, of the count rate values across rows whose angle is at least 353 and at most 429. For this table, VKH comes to 35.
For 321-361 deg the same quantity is 17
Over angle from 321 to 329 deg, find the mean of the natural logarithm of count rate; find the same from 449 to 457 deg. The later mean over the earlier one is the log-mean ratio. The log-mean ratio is 0.97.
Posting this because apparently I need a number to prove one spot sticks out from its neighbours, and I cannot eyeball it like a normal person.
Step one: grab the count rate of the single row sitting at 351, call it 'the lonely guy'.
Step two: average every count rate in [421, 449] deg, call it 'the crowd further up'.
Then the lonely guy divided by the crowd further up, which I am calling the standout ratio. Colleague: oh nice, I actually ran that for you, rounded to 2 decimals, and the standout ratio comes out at 1.15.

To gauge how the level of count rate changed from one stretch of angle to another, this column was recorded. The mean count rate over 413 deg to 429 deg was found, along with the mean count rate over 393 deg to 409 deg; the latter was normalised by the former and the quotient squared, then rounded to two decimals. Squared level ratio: 1.02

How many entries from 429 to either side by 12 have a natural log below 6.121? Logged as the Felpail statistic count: 3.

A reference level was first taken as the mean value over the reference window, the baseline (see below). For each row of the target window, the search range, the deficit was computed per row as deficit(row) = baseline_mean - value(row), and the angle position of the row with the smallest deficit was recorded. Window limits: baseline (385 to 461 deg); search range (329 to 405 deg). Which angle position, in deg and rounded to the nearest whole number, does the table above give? 331 deg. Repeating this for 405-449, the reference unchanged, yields 407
